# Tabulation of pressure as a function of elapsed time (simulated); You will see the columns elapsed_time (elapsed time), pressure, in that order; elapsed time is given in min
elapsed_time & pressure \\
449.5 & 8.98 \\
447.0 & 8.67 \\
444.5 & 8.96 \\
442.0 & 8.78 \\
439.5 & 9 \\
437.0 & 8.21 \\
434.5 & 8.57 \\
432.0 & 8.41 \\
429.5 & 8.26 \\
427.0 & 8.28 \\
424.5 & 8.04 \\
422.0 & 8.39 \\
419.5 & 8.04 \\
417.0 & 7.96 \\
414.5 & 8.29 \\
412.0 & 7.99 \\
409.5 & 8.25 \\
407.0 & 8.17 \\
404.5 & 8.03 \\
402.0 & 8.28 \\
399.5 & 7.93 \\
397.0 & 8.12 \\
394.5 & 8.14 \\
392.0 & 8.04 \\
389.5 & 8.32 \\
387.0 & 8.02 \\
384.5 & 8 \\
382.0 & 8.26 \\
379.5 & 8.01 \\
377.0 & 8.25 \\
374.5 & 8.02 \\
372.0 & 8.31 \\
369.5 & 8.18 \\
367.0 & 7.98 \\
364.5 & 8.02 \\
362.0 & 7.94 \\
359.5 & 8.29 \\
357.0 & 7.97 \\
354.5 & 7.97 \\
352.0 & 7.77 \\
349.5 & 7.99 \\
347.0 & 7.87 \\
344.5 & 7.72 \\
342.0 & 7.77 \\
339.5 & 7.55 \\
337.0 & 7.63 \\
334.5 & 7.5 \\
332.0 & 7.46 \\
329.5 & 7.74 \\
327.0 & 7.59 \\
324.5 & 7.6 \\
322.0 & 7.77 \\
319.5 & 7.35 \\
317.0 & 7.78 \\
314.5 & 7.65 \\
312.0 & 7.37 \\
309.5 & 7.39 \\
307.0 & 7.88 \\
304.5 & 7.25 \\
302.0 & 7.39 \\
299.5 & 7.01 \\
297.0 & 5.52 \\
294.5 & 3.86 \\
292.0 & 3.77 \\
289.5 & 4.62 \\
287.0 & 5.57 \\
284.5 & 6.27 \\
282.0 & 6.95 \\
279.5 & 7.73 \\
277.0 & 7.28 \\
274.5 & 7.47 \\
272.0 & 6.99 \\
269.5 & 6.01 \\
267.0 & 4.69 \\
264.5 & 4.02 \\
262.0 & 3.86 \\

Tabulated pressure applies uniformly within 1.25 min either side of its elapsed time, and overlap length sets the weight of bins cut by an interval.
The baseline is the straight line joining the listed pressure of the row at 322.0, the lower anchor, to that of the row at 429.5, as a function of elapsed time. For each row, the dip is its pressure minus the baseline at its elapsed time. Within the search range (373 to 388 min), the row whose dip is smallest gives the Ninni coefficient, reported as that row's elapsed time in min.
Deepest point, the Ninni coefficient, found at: 384.5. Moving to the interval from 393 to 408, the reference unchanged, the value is 399.5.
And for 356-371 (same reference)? 362.0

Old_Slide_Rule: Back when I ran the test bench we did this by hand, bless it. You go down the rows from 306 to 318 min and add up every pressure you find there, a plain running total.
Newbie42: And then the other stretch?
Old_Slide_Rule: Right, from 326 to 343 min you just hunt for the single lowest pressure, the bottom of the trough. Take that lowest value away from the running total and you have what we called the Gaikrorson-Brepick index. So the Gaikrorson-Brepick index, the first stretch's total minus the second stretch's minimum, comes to 31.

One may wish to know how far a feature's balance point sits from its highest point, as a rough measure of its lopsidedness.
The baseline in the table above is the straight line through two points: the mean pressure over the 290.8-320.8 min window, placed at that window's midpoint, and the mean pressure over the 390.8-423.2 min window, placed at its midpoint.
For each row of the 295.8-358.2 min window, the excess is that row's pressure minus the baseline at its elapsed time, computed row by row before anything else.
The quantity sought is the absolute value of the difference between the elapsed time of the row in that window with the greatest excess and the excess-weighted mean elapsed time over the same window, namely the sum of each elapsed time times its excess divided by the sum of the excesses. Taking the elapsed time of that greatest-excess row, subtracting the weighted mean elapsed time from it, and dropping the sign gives 21.4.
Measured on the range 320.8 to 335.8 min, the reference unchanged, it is 5.3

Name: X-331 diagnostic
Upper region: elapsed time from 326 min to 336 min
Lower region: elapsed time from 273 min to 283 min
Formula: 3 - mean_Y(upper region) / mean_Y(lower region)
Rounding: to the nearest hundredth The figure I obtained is 1.97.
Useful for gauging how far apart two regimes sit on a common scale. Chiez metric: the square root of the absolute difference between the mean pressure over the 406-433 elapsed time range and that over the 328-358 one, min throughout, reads 0.67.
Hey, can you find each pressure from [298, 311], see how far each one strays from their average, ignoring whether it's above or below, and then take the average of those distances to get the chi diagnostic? 0.20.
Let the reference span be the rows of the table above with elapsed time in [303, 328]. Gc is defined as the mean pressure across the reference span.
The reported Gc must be 7.6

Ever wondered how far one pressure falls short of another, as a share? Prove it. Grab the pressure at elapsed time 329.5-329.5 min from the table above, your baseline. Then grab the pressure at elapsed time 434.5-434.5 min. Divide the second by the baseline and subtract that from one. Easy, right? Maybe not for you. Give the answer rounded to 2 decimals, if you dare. -0.11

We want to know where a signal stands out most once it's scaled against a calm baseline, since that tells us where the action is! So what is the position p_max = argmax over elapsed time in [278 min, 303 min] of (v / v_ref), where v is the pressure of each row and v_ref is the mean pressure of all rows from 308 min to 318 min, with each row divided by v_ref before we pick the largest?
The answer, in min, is 279.5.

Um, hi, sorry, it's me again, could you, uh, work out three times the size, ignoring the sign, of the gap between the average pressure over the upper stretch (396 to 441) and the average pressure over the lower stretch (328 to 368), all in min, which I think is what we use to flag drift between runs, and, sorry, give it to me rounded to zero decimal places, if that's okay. 1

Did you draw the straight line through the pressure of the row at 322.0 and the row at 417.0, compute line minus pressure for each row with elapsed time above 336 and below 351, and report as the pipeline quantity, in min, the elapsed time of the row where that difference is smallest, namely 349.5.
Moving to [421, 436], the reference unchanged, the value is 434.5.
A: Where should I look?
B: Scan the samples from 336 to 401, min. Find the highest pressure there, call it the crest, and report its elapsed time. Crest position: 389.5 min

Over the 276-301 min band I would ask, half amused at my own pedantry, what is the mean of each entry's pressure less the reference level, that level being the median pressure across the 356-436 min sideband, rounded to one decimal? -2.3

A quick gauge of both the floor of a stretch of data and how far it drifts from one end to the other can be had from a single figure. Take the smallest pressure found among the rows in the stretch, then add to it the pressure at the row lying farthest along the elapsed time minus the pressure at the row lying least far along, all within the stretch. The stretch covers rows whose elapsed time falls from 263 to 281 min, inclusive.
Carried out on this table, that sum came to 7.7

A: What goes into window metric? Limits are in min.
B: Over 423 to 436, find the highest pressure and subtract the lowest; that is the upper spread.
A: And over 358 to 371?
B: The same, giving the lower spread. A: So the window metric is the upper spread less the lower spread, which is 0.18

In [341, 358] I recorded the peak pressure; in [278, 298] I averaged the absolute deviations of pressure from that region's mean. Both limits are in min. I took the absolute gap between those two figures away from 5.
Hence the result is -1.9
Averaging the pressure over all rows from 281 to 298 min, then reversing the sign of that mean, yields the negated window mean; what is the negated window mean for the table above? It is -5.2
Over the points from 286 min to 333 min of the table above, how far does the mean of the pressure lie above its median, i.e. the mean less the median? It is -0.62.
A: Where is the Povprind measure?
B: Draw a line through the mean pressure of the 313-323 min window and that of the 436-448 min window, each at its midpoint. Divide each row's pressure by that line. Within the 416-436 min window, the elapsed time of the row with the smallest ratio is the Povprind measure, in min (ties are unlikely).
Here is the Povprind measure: 417.0 min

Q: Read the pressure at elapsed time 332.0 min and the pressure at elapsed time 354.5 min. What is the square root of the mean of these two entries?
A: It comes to 2.78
